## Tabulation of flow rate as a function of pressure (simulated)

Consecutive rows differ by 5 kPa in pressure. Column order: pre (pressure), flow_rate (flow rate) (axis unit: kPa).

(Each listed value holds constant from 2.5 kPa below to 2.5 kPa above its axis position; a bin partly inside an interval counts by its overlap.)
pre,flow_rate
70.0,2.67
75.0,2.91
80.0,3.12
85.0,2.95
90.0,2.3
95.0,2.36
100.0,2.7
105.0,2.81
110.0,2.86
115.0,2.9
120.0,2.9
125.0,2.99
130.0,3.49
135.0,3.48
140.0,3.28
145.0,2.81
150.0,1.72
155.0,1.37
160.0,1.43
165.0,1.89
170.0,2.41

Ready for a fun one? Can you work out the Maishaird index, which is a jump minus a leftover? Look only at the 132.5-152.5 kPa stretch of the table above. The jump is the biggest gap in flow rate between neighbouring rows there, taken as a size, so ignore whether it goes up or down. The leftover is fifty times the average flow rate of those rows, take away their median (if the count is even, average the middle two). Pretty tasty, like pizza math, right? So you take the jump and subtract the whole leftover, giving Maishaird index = -137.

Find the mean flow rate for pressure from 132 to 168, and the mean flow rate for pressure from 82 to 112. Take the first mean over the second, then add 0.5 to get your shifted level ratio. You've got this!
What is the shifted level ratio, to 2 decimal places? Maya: 1.36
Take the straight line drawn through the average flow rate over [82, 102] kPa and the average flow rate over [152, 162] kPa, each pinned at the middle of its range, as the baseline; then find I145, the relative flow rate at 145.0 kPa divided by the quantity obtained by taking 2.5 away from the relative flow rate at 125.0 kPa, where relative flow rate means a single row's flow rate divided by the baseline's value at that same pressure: -1.7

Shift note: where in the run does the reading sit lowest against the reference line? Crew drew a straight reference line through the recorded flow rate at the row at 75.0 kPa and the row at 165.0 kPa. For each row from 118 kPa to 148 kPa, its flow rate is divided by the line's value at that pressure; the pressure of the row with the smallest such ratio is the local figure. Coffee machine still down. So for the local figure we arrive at 120.0 kPa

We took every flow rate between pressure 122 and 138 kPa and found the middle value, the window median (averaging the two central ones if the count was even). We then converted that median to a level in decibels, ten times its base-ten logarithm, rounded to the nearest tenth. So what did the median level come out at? 5.4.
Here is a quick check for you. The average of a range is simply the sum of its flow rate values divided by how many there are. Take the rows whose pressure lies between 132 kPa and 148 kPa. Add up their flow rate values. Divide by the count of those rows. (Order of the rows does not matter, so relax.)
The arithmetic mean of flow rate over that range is 3.2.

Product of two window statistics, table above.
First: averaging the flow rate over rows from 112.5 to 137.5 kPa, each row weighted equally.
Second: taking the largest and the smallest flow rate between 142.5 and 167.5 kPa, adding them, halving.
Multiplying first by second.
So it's 6.6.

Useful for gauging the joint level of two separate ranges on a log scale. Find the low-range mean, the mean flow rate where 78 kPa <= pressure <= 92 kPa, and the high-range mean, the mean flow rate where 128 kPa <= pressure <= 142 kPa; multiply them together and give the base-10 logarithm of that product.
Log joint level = 0.98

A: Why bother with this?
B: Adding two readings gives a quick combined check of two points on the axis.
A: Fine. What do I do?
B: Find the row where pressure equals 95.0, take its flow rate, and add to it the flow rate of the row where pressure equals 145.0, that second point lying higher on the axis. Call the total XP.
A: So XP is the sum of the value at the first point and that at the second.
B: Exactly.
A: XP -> 5.2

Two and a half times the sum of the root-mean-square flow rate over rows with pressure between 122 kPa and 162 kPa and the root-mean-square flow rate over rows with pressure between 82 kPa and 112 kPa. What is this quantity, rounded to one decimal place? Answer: 13.5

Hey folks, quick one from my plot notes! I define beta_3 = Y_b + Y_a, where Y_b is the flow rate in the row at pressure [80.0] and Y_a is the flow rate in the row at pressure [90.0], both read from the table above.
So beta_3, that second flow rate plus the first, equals 5.4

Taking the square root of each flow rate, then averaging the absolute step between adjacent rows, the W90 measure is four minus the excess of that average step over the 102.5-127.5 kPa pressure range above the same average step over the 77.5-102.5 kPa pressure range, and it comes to 4.08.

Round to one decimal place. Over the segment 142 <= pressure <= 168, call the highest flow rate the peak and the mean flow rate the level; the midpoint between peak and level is 2.3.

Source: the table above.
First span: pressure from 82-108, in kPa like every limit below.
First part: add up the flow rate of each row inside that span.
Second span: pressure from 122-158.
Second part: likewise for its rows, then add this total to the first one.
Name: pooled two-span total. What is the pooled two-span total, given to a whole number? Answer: 32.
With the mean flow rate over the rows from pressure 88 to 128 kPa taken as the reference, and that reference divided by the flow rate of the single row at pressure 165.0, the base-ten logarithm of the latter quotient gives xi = 0.16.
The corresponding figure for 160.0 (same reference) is 0.28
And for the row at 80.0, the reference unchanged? -0.06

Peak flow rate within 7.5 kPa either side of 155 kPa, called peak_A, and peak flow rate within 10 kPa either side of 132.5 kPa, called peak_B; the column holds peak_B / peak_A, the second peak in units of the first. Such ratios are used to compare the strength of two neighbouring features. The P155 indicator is 2.03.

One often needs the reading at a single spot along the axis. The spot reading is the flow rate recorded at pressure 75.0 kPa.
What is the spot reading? 2.91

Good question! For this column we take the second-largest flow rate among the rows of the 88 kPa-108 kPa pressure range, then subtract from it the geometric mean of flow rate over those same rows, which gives 0.17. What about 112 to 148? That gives 0.37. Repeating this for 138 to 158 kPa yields 0.65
